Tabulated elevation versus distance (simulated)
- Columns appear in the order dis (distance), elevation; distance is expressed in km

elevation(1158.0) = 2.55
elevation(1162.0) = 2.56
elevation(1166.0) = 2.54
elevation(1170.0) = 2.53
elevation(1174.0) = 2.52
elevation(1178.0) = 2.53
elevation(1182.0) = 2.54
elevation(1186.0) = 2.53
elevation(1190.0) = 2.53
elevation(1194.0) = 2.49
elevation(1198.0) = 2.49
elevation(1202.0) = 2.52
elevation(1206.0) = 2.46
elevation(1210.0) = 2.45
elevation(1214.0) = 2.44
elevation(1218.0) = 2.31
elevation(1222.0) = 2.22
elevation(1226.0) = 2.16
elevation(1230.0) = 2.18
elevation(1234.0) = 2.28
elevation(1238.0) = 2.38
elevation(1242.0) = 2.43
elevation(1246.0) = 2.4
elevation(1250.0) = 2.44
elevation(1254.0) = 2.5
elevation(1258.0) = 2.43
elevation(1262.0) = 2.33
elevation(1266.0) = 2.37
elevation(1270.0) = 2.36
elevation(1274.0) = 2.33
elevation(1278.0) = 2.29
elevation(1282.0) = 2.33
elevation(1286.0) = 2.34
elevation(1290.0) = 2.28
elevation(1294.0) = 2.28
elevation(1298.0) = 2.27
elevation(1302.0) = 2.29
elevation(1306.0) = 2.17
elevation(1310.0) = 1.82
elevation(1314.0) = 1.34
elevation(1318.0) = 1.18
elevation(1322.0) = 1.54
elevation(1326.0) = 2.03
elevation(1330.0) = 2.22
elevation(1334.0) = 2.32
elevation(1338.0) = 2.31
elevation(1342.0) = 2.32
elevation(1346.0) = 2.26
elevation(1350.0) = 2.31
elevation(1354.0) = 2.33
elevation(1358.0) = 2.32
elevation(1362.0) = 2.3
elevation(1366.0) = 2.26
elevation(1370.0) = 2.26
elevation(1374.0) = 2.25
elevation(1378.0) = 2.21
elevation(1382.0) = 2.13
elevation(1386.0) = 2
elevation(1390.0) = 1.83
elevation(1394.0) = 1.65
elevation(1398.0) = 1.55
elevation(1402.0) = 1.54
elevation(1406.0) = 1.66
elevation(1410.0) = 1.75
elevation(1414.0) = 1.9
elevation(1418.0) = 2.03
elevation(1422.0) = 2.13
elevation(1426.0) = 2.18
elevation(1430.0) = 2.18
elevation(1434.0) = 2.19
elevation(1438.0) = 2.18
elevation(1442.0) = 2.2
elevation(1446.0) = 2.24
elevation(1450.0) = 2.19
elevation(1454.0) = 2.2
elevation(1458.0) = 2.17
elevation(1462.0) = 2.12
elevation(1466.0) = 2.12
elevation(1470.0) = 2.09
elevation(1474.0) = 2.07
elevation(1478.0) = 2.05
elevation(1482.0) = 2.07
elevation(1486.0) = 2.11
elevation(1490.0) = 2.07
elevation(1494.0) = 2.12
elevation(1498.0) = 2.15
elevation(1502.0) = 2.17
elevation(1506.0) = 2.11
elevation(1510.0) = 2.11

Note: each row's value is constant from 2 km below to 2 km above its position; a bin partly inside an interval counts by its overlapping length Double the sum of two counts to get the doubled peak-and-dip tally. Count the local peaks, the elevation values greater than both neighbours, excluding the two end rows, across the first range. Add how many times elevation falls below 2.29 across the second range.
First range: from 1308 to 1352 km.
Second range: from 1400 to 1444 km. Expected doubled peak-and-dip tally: 26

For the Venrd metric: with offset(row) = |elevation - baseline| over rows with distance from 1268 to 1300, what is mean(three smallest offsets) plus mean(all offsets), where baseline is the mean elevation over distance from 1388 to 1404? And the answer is 1.3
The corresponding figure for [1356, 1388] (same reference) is 1.0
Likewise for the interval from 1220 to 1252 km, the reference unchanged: 1.2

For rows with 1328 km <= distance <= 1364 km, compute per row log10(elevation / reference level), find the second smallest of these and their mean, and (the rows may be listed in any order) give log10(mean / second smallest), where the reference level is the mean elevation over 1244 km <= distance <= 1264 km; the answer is -0.12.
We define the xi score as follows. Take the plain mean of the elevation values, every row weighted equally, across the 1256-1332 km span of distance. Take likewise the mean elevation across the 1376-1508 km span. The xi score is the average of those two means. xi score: 2.08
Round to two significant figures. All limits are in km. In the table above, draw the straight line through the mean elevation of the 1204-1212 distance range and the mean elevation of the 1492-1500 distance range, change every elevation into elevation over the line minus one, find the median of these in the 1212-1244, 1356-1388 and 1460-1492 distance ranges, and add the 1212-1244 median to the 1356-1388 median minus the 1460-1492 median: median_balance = -0.032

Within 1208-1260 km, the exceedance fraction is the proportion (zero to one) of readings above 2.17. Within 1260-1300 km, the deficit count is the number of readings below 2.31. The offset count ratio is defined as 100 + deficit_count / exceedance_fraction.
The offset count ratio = 104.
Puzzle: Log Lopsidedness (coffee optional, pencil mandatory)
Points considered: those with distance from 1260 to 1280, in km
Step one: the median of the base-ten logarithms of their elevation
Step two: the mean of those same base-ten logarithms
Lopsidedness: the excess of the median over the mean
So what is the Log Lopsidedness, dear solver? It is -0.0011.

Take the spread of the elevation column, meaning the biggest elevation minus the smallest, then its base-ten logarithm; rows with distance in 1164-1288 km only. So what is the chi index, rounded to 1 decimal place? -0.4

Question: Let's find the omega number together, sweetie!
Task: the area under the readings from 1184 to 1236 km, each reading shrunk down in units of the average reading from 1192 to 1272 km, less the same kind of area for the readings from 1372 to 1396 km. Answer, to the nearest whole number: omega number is 32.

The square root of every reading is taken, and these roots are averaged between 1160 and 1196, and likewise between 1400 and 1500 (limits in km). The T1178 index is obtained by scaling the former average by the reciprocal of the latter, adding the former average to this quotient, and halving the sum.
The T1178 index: 1.35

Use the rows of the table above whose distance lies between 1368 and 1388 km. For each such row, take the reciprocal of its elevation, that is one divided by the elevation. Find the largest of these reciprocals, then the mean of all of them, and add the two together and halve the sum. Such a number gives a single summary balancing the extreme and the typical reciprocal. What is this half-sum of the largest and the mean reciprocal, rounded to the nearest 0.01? 0.48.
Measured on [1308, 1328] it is 0.75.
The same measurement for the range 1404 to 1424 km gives 0.57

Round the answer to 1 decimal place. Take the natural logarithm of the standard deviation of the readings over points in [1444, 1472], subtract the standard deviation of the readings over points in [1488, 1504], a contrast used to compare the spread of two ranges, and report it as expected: -3.0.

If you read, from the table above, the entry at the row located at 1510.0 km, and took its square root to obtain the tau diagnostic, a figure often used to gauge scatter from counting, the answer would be 1.45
